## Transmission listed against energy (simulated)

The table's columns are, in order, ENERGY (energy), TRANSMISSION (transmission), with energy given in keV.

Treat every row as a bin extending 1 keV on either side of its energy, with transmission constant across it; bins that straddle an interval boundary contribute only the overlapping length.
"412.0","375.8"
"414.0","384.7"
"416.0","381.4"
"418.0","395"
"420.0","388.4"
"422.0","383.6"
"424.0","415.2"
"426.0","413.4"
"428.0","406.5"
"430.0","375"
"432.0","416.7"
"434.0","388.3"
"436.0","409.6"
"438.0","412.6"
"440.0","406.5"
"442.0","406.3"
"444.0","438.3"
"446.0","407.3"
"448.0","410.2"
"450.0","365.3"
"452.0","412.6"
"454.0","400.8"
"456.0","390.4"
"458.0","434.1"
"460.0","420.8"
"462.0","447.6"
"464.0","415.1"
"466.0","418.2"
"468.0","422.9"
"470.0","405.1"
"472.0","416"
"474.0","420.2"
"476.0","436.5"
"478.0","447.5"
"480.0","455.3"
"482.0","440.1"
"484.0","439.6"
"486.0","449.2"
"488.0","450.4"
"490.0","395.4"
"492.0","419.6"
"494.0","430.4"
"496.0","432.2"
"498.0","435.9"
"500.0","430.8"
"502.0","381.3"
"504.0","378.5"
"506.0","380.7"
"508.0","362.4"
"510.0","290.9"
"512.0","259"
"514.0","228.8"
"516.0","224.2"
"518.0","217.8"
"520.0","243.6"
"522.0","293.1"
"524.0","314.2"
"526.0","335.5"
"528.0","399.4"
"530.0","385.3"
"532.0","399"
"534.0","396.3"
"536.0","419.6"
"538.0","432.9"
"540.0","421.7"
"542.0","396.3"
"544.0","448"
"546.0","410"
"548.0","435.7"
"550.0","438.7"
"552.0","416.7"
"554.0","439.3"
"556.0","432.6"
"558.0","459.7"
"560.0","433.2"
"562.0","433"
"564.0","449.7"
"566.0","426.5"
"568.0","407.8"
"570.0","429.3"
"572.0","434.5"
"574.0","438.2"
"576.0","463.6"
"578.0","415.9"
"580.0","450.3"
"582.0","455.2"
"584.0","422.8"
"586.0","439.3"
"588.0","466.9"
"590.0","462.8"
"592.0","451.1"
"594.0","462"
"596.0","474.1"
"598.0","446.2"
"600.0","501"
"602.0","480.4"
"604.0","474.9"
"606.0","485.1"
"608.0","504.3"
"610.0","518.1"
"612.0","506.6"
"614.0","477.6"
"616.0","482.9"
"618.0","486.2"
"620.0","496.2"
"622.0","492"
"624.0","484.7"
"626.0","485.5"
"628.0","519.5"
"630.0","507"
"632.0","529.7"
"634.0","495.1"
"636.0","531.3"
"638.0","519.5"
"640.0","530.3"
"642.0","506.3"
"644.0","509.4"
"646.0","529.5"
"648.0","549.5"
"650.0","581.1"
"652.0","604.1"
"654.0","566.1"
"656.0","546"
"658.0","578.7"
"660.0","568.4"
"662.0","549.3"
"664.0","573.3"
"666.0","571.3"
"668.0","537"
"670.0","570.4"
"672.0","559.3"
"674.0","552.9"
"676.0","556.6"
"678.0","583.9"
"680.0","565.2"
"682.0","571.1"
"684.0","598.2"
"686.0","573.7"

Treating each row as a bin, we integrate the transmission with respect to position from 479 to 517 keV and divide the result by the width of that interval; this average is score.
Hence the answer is 383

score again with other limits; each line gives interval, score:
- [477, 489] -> 447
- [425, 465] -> 409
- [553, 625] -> 461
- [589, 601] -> 466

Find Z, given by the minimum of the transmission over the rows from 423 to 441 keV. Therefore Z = 375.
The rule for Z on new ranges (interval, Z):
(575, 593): 415.9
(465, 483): 405.1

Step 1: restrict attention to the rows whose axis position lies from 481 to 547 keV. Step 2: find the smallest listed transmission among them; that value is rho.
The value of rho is 217.8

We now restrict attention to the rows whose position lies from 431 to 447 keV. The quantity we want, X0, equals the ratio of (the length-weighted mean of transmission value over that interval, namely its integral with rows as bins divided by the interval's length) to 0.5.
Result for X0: 821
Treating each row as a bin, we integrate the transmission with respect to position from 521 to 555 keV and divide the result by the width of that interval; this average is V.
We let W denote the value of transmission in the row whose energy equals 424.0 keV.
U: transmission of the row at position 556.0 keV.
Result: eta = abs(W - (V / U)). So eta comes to 414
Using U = 432.6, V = 399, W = 415.2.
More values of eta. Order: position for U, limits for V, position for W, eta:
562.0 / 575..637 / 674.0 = 552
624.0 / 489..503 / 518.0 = 217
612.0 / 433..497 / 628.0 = 519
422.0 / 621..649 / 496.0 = 431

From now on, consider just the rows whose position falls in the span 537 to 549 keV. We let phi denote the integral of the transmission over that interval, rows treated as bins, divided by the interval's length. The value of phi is 424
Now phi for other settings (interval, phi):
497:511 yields 380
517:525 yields 267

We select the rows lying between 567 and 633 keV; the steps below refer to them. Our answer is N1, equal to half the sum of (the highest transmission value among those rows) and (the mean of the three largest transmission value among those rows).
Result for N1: 526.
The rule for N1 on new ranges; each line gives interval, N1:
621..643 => 531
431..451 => 430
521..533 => 397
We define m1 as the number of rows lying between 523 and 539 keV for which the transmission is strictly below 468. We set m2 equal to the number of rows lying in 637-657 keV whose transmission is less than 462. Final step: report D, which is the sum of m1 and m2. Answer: 8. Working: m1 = 8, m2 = 0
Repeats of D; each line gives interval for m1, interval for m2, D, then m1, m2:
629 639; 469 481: 6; 0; 6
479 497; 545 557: 15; 9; 6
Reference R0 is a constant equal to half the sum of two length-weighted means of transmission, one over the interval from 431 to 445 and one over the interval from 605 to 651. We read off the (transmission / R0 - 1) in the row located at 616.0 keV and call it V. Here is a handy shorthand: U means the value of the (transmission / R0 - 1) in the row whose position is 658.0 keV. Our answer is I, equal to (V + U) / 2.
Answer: 0.15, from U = 0.26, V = 0.05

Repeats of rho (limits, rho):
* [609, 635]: 477.6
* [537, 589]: 396.3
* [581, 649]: 422.8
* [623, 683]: 484.7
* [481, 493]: 395.4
